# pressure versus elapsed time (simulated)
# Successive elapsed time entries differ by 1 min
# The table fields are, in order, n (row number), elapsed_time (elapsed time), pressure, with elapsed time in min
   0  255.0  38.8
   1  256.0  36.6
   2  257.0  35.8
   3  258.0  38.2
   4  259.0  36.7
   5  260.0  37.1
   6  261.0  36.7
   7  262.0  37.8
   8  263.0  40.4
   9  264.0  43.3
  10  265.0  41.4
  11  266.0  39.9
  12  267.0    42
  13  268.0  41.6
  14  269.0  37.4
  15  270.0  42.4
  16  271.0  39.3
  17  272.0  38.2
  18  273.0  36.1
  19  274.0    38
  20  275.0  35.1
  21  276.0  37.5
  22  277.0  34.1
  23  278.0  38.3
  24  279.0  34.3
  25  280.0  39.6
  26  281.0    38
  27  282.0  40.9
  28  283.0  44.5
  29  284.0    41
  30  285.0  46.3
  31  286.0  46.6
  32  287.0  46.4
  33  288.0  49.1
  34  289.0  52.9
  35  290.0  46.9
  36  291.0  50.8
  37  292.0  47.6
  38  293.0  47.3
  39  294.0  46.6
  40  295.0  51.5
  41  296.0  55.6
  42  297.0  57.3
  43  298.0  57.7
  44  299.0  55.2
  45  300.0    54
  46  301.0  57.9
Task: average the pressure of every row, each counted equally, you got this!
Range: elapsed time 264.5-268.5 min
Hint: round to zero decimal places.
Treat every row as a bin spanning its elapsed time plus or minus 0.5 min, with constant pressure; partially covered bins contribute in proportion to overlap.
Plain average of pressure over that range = 41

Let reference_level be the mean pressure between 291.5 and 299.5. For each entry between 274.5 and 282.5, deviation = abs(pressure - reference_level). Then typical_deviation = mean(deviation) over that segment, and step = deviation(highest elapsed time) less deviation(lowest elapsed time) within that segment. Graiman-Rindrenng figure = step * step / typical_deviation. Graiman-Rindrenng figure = 2.2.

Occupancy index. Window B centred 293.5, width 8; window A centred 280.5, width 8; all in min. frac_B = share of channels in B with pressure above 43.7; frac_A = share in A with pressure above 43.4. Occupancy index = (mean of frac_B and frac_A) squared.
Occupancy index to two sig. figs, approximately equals 0.32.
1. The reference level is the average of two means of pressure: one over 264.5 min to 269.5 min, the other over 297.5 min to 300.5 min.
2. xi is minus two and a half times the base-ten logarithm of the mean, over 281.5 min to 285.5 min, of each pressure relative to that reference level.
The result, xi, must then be 0.116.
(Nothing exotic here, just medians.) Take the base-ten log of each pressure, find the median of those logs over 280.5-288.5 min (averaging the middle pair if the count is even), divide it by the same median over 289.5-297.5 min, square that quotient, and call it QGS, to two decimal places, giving 0.96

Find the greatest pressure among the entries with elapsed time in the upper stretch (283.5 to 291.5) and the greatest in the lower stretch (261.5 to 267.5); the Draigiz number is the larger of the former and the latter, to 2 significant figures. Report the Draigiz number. 53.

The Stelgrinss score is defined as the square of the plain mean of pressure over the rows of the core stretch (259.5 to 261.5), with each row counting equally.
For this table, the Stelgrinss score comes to 1362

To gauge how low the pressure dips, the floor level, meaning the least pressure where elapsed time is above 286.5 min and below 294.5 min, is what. 46.4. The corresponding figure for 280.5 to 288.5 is 38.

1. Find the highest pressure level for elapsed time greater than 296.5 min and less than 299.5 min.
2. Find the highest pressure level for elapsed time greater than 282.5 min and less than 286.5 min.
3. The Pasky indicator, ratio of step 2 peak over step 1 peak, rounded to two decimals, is 0.81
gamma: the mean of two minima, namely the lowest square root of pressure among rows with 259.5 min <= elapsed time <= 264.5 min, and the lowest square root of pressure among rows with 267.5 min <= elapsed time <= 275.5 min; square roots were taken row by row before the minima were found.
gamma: 5.99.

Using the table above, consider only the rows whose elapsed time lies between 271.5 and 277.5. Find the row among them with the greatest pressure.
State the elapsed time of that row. 272.0 min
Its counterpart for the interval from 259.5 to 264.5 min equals 264.0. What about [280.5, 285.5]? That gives 285.0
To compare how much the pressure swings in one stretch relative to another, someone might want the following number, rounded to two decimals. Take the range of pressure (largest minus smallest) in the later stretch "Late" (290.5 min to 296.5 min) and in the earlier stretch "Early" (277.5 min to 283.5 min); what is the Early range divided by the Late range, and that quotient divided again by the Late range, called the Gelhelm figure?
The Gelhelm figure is 0.13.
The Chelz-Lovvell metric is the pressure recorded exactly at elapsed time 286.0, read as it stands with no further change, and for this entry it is 46.6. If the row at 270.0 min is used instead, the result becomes 42.4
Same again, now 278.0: 38.3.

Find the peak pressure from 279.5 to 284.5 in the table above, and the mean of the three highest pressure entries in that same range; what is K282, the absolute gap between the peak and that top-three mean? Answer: 2.4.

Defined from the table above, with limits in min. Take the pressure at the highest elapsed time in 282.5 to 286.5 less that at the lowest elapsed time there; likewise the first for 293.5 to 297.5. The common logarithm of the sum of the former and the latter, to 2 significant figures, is 1.1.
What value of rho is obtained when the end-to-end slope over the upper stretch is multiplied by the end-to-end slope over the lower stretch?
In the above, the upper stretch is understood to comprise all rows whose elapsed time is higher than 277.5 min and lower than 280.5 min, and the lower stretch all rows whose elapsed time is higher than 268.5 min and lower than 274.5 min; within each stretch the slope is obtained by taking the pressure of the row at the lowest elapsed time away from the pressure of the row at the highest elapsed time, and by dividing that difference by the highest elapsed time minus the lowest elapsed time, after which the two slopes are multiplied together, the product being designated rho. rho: 0.1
